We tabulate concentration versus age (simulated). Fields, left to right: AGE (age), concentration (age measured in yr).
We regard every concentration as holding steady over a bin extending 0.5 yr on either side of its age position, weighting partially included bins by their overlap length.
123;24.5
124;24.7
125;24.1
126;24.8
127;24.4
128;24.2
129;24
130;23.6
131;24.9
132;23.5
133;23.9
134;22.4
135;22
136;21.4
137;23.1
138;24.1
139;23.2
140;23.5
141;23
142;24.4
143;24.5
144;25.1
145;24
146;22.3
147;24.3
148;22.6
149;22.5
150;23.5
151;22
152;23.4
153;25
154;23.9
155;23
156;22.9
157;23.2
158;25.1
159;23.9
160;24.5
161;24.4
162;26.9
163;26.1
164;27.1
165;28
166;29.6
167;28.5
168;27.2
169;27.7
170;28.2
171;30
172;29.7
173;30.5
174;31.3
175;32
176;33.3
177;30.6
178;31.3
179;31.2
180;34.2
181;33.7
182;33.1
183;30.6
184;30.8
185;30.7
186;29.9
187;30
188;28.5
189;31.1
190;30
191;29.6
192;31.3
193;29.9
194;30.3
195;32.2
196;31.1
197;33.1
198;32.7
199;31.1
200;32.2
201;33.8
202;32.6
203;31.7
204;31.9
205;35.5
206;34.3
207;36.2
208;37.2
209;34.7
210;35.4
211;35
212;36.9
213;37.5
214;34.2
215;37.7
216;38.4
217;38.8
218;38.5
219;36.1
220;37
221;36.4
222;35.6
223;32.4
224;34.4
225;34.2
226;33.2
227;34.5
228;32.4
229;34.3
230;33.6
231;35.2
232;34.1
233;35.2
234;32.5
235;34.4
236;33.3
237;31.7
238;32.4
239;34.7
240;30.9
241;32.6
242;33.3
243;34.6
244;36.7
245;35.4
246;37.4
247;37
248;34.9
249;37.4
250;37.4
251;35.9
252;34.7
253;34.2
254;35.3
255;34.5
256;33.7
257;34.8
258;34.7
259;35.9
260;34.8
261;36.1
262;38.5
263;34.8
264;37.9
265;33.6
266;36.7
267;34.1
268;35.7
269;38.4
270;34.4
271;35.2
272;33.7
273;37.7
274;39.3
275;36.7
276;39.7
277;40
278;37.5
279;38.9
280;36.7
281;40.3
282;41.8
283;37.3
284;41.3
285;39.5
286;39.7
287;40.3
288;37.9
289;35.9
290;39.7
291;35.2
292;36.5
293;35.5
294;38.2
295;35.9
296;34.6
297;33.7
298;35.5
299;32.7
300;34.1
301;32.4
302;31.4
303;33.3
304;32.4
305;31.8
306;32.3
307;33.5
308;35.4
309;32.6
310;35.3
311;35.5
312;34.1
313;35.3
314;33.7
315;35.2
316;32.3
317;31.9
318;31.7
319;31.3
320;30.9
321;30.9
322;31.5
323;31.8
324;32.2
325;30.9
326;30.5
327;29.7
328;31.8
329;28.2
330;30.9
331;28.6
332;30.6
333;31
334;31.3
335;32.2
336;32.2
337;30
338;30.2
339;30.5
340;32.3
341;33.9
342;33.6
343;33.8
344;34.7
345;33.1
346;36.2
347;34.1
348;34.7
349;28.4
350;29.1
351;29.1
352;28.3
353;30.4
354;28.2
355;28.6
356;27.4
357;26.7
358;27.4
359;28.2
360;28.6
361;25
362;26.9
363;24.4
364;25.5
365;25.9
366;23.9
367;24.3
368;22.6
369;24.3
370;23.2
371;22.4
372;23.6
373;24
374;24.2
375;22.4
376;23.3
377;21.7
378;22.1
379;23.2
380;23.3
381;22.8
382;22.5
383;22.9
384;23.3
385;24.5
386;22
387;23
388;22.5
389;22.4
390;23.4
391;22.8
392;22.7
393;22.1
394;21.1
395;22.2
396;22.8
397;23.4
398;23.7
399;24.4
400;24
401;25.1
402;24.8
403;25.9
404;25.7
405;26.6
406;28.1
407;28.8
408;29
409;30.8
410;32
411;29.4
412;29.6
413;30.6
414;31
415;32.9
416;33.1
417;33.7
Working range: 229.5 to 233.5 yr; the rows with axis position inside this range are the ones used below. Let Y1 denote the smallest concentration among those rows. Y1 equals 33.6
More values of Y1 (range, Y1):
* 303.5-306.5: 31.8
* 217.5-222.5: 35.6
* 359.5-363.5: 24.4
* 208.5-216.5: 34.2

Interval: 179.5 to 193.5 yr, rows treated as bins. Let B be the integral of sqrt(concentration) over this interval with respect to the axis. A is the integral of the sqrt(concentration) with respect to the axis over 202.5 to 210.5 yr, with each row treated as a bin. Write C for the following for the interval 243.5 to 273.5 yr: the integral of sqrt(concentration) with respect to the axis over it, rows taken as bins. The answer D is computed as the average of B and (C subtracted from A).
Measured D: -27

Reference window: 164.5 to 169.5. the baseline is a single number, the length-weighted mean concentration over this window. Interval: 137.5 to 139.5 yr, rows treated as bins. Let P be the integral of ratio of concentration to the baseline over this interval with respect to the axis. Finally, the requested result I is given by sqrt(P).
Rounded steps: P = 1.68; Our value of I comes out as 1.30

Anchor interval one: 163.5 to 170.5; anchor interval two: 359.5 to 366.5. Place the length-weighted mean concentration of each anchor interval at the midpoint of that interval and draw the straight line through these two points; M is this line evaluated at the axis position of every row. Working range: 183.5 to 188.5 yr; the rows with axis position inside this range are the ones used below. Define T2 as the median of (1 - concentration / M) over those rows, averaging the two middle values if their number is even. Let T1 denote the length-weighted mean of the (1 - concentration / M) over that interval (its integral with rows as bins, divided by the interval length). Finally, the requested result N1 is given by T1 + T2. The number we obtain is -0.2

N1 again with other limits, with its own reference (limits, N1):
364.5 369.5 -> 0.1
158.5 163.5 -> 0.2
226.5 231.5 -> -0.5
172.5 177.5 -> -0.2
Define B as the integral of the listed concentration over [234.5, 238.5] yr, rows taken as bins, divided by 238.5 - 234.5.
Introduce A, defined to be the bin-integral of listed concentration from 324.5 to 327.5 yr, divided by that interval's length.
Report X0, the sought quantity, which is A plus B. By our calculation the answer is 63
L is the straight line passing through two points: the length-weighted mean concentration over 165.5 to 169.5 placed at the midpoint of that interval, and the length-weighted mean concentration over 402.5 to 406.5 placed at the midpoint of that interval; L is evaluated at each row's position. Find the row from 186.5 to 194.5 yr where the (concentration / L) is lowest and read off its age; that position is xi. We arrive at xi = 188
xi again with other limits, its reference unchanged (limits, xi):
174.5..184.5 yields 177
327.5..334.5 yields 329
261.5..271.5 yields 265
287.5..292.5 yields 291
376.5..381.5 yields 377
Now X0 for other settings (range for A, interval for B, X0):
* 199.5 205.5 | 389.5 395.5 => 55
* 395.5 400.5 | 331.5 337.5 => 55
